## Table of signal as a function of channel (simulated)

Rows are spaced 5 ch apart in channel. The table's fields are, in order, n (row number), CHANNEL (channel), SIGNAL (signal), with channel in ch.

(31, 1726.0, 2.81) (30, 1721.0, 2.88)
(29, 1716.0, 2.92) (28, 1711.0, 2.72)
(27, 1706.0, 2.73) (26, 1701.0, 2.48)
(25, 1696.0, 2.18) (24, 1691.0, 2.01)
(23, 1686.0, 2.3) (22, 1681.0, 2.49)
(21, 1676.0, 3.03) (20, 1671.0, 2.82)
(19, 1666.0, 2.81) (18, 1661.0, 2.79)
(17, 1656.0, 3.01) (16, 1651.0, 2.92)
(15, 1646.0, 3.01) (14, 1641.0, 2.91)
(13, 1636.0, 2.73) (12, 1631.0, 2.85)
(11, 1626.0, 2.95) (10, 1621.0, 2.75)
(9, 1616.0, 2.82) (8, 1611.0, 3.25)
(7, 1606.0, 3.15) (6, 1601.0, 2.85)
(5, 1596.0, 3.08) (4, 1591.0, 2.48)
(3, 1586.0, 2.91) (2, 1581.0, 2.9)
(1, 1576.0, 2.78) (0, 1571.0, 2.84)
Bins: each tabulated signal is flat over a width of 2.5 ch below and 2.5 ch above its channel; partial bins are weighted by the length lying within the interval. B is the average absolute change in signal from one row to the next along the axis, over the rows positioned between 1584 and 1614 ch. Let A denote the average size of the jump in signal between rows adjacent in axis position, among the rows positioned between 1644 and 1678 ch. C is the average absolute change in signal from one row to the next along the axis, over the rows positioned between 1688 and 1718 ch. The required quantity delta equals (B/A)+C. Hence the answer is 3.3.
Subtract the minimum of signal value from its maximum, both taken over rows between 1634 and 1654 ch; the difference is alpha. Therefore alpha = 0.28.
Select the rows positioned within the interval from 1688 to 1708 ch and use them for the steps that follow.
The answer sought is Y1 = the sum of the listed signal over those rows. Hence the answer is 9.4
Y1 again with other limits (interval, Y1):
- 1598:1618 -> 12.1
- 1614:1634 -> 11.4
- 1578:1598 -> 11.4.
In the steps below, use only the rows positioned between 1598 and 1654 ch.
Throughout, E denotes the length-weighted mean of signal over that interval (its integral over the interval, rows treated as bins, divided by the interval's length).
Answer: 2.93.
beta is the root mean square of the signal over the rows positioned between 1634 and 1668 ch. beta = 2.88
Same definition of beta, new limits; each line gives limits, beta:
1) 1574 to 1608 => 2.89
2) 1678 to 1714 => 2.43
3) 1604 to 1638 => 2.93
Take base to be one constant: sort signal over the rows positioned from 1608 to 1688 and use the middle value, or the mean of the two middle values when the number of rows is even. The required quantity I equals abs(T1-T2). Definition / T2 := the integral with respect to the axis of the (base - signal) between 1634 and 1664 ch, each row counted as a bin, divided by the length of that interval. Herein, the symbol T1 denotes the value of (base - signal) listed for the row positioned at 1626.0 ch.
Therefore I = 0.05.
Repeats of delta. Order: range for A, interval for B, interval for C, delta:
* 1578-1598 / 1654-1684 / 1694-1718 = 0.8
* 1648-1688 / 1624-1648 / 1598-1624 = 0.9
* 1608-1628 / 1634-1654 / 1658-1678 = 0.6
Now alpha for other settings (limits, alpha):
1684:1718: 0.91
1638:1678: 0.24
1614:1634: 0.20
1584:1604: 0.60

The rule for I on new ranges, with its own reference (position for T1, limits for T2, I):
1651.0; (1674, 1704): 0.51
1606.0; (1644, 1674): 0.26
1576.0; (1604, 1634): 0.17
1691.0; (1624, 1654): 0.89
